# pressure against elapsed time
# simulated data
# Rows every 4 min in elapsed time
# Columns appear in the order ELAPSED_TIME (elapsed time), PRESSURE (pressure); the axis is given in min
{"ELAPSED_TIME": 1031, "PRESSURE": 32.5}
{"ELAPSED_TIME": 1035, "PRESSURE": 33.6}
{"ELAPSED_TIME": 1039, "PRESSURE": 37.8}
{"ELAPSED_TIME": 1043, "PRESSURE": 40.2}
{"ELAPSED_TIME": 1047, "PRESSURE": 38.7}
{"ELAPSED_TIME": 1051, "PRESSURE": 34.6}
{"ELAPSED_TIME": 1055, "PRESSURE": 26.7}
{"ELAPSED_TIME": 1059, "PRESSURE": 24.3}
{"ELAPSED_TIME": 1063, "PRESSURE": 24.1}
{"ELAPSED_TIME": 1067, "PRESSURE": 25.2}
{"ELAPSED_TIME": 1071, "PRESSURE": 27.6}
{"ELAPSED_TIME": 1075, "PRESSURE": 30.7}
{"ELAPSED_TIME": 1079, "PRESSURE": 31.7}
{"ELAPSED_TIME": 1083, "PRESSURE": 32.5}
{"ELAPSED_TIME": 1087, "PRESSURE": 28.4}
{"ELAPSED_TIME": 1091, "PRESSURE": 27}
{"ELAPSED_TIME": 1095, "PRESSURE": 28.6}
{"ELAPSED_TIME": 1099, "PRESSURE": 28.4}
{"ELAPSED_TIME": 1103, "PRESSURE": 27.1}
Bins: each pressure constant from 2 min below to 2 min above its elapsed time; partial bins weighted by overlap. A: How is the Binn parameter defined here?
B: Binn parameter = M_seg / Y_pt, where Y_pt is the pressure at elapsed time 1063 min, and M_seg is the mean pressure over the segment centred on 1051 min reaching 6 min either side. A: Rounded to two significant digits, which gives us 1.4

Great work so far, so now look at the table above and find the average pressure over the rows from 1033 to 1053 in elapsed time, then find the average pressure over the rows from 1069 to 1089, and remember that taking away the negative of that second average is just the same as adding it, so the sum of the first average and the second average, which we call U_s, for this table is 67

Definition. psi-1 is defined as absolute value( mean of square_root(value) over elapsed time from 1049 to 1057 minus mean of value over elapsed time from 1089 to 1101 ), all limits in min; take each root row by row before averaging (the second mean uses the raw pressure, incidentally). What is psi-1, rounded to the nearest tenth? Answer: 22.5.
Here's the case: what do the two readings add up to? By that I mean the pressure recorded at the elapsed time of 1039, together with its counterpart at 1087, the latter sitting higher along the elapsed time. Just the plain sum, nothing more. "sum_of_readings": 66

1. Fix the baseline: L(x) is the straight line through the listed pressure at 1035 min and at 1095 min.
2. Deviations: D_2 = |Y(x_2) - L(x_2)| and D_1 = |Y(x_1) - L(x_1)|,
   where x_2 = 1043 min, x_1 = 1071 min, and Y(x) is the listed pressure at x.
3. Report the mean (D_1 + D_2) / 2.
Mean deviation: 5.1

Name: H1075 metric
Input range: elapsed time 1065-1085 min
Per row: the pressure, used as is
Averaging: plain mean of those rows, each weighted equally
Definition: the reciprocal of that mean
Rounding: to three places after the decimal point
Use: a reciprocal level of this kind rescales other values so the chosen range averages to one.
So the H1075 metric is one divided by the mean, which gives 0.034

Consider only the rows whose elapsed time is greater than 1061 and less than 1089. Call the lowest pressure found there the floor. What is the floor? 24.1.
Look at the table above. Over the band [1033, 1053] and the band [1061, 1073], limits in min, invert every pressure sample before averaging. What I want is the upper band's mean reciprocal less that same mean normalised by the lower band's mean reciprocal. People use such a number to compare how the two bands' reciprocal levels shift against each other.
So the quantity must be -1.40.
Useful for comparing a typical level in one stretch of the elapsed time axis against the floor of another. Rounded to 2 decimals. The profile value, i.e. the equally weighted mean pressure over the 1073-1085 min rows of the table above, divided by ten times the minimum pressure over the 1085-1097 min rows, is 0.12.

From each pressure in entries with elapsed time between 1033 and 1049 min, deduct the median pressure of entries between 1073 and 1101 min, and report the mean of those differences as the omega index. 9.0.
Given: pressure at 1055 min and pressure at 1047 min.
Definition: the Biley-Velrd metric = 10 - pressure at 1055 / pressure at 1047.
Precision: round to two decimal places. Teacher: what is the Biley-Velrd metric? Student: 9.31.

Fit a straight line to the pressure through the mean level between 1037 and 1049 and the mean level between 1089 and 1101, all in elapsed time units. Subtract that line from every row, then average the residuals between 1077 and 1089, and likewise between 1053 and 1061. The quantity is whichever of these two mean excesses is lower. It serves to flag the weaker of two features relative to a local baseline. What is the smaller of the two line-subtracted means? -10.5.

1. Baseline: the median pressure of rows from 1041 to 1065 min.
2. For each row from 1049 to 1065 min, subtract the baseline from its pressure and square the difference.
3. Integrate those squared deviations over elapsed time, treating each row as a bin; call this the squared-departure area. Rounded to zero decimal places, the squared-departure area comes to 458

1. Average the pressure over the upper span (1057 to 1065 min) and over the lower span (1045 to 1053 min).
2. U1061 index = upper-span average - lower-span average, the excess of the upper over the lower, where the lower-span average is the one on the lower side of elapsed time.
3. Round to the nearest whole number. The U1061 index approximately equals -12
